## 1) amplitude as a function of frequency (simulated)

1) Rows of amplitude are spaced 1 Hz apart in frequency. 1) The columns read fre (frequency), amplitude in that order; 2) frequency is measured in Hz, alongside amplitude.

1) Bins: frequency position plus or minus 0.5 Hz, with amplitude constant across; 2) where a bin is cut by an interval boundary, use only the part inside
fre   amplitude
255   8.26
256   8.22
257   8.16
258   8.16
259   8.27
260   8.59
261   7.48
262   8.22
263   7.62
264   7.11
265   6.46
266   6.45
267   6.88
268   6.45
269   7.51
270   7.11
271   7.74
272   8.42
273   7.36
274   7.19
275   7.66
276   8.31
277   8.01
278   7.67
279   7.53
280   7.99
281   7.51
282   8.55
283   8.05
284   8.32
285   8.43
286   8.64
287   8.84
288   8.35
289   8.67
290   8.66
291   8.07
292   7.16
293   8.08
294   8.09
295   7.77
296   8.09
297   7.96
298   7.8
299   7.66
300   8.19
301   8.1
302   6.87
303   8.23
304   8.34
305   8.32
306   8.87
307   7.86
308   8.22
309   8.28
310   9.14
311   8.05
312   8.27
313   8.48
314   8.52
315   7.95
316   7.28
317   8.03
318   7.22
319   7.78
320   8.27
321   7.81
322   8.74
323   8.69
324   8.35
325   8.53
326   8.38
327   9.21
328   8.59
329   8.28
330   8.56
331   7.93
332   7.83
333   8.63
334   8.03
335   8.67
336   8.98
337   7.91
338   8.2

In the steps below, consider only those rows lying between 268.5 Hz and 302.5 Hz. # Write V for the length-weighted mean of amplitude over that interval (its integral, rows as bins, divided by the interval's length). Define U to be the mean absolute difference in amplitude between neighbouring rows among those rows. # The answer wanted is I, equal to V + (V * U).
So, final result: 11.4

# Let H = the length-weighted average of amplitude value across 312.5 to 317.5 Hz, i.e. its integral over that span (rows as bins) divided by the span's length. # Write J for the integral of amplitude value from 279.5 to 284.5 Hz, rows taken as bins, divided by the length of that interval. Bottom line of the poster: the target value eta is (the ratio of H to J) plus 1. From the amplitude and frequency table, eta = 2.00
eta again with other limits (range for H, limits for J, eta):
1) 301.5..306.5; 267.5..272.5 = 2.09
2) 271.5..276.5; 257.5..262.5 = 1.96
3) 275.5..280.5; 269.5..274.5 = 2.04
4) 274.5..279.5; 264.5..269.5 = 2.16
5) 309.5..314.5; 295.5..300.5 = 2.07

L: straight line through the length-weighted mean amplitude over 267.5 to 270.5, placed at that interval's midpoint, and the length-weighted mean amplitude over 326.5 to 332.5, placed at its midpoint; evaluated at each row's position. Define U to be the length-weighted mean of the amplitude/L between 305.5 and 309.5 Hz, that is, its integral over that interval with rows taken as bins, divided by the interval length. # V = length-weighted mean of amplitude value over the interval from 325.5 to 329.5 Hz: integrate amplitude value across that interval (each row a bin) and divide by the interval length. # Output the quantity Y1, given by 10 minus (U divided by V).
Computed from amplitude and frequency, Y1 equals 9.88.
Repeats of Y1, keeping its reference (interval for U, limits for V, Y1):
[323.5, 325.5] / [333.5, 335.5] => 9.88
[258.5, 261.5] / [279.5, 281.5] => 9.85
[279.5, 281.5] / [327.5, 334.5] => 9.87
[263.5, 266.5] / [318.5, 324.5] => 9.88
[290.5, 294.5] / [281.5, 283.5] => 9.87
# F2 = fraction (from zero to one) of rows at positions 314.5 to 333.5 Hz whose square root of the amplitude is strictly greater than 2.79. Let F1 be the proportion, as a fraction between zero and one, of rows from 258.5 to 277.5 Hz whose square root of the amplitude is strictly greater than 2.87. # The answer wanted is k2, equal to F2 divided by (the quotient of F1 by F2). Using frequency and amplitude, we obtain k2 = 3.4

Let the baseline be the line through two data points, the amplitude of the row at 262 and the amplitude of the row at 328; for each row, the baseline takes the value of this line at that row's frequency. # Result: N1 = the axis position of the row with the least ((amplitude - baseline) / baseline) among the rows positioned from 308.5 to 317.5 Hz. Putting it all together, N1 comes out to 316 Hz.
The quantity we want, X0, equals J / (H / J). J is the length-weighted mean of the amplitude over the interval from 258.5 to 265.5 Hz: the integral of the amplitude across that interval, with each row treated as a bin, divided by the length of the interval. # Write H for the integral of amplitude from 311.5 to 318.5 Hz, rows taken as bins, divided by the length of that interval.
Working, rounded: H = 7.96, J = 7.7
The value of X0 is 7.4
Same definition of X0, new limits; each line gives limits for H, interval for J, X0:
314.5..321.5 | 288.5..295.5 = 8.4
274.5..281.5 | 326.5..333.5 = 9.1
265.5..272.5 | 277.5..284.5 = 8.7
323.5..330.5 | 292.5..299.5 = 7.3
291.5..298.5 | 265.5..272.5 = 6.6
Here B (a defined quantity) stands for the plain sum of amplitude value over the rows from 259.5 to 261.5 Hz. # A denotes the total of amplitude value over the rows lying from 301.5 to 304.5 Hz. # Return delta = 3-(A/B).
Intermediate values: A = 23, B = 16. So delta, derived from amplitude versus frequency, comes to 1.5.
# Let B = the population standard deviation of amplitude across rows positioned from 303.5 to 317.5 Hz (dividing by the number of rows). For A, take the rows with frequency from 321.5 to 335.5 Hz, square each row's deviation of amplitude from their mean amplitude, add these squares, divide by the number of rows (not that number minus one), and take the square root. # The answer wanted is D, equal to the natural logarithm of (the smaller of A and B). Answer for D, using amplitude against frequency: -1.05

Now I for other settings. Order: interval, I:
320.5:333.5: 12.1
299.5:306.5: 12.7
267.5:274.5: 12.3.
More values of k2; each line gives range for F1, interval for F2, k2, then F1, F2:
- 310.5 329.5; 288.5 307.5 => 1.0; 0.63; 0.789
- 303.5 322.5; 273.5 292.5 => 0.9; 0.53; 0.684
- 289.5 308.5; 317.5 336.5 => 3.8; 0.21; 0.895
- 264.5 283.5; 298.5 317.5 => 4.5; 0.16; 0.842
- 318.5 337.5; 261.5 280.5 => 0.1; 0.68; 0.263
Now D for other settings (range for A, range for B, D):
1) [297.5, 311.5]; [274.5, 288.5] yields -0.89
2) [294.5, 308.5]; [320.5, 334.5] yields -0.96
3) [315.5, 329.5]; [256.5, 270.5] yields -0.62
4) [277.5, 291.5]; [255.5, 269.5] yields -0.86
